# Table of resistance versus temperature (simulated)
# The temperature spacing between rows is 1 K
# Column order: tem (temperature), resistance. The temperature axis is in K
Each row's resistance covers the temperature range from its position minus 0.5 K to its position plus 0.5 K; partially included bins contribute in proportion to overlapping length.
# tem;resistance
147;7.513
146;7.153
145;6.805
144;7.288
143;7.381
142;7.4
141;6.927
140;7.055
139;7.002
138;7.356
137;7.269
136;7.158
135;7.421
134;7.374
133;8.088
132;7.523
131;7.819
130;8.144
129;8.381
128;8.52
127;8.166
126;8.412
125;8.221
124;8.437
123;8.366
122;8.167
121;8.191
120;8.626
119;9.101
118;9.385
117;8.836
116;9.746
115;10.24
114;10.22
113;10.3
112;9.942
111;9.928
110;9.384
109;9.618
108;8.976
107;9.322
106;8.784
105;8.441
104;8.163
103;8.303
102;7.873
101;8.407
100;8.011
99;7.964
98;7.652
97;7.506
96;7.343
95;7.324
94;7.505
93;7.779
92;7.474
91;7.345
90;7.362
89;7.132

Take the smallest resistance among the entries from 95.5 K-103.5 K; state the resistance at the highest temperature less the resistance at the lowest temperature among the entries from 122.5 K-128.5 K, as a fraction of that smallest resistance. 0.021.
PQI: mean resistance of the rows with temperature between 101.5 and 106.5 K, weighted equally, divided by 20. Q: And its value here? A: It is 0.42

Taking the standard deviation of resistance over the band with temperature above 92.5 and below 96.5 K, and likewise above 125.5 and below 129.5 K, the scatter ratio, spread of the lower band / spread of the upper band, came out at 1.4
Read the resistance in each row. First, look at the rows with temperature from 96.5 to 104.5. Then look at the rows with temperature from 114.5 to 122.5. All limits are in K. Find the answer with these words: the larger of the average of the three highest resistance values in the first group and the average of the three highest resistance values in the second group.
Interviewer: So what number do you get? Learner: 9.8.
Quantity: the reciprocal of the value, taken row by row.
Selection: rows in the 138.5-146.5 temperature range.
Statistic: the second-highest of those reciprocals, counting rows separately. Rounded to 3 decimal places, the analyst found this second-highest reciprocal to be 0.144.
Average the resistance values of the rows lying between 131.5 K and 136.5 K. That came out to 7.5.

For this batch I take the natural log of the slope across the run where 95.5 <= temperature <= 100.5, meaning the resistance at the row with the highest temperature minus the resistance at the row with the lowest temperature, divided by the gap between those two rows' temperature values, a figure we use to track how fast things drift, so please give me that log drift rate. -1.8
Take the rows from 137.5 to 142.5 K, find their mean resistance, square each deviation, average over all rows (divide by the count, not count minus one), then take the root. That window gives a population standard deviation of 0.19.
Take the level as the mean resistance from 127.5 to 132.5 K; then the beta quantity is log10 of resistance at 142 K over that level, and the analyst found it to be -0.04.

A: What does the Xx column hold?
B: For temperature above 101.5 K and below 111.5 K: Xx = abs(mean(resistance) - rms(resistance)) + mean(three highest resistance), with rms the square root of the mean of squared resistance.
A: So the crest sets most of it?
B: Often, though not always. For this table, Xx 9.7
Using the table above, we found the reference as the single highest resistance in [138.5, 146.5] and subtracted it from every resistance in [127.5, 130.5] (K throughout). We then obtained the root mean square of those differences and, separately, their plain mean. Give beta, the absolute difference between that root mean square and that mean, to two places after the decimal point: 0.01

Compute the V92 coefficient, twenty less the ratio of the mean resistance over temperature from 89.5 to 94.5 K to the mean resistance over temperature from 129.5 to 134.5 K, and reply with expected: 19.04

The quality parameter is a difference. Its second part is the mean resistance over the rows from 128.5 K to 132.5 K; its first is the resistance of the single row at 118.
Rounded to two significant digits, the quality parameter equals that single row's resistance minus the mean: 1.4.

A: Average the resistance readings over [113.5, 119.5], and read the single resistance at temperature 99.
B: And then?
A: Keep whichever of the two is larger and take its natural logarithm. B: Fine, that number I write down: 2.26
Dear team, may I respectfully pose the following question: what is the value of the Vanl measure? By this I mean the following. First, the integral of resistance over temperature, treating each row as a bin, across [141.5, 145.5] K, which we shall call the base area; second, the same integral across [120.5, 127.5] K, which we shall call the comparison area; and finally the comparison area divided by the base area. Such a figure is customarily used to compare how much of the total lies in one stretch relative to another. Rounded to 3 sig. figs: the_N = 2.01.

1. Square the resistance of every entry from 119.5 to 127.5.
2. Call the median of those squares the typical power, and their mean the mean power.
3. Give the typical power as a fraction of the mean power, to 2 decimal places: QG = 0.99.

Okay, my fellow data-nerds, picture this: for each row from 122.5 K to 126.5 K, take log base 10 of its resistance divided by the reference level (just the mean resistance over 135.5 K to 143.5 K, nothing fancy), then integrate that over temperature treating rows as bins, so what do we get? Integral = 0.26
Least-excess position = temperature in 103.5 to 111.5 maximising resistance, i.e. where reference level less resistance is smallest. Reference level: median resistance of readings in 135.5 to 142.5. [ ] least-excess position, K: 111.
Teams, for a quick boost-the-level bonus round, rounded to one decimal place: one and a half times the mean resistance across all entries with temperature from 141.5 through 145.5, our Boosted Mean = 10.8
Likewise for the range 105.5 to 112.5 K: 14.1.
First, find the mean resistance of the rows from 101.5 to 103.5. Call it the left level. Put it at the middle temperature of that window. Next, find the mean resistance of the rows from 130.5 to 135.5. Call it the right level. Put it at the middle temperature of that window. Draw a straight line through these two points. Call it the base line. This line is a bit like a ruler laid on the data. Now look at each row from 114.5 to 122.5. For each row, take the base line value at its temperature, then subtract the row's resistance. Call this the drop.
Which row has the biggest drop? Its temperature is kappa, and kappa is 122 K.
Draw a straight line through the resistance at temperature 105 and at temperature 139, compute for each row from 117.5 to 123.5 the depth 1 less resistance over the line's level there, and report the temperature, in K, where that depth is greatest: 121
